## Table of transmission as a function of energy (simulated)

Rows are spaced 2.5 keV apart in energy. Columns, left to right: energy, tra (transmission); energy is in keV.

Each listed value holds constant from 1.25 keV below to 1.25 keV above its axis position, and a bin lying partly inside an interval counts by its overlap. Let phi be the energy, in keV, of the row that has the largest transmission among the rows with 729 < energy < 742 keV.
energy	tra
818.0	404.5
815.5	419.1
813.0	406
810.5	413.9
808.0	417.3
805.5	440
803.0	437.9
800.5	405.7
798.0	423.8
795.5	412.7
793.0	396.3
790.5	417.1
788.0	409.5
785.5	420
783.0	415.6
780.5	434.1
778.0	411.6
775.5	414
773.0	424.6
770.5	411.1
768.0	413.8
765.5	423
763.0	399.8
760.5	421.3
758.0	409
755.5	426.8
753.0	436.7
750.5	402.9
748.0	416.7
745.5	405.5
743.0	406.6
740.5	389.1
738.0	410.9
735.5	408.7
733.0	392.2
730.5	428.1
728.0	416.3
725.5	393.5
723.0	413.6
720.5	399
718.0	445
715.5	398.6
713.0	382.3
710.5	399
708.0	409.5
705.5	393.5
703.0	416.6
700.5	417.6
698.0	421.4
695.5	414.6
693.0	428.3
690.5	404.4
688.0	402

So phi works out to 730.5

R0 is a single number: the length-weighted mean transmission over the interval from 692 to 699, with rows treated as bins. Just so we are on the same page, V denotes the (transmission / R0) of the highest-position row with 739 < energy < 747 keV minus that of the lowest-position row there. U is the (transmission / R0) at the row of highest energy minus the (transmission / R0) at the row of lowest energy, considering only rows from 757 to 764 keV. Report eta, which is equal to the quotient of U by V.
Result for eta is -0.6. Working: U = -0.022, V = 0.039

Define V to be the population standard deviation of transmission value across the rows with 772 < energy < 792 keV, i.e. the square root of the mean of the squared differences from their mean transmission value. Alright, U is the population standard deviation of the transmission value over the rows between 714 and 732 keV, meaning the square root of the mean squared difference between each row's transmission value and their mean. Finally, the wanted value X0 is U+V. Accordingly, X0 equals 24.5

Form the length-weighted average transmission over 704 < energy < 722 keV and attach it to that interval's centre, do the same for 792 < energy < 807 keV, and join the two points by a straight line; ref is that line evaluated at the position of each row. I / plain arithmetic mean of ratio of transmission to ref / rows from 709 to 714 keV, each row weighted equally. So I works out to 0.97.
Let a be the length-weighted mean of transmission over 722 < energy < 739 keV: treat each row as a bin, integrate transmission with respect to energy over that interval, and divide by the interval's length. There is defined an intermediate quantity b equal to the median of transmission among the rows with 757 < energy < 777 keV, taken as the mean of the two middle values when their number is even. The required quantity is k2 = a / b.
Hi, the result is 0.99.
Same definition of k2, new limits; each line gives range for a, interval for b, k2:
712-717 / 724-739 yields 0.96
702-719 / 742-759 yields 0.99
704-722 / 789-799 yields 0.97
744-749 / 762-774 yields 0.99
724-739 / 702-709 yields 1.00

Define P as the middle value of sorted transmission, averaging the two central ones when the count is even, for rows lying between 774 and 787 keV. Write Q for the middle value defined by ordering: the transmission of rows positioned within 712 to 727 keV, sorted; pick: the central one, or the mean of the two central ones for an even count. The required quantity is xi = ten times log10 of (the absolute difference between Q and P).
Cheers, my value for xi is 12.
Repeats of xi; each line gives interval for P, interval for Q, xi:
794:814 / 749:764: -3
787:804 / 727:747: 7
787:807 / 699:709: 3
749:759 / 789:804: 5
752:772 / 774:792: 3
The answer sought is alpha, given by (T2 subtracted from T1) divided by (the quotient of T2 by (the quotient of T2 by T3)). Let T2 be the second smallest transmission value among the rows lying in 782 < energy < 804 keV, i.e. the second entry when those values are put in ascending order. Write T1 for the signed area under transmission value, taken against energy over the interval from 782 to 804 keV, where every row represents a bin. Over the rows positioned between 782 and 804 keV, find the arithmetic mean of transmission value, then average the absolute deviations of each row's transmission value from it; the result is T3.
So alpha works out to 1050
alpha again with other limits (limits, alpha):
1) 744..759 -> 558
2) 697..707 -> 394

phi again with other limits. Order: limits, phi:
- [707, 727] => 718.0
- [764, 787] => 780.5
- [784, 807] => 805.5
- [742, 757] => 753.0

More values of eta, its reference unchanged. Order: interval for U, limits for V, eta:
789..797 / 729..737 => 0.2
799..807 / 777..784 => 8.6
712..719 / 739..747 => 3.8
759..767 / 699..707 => -0.1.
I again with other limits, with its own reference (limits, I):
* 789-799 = 0.98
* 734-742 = 0.99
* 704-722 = 1.00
